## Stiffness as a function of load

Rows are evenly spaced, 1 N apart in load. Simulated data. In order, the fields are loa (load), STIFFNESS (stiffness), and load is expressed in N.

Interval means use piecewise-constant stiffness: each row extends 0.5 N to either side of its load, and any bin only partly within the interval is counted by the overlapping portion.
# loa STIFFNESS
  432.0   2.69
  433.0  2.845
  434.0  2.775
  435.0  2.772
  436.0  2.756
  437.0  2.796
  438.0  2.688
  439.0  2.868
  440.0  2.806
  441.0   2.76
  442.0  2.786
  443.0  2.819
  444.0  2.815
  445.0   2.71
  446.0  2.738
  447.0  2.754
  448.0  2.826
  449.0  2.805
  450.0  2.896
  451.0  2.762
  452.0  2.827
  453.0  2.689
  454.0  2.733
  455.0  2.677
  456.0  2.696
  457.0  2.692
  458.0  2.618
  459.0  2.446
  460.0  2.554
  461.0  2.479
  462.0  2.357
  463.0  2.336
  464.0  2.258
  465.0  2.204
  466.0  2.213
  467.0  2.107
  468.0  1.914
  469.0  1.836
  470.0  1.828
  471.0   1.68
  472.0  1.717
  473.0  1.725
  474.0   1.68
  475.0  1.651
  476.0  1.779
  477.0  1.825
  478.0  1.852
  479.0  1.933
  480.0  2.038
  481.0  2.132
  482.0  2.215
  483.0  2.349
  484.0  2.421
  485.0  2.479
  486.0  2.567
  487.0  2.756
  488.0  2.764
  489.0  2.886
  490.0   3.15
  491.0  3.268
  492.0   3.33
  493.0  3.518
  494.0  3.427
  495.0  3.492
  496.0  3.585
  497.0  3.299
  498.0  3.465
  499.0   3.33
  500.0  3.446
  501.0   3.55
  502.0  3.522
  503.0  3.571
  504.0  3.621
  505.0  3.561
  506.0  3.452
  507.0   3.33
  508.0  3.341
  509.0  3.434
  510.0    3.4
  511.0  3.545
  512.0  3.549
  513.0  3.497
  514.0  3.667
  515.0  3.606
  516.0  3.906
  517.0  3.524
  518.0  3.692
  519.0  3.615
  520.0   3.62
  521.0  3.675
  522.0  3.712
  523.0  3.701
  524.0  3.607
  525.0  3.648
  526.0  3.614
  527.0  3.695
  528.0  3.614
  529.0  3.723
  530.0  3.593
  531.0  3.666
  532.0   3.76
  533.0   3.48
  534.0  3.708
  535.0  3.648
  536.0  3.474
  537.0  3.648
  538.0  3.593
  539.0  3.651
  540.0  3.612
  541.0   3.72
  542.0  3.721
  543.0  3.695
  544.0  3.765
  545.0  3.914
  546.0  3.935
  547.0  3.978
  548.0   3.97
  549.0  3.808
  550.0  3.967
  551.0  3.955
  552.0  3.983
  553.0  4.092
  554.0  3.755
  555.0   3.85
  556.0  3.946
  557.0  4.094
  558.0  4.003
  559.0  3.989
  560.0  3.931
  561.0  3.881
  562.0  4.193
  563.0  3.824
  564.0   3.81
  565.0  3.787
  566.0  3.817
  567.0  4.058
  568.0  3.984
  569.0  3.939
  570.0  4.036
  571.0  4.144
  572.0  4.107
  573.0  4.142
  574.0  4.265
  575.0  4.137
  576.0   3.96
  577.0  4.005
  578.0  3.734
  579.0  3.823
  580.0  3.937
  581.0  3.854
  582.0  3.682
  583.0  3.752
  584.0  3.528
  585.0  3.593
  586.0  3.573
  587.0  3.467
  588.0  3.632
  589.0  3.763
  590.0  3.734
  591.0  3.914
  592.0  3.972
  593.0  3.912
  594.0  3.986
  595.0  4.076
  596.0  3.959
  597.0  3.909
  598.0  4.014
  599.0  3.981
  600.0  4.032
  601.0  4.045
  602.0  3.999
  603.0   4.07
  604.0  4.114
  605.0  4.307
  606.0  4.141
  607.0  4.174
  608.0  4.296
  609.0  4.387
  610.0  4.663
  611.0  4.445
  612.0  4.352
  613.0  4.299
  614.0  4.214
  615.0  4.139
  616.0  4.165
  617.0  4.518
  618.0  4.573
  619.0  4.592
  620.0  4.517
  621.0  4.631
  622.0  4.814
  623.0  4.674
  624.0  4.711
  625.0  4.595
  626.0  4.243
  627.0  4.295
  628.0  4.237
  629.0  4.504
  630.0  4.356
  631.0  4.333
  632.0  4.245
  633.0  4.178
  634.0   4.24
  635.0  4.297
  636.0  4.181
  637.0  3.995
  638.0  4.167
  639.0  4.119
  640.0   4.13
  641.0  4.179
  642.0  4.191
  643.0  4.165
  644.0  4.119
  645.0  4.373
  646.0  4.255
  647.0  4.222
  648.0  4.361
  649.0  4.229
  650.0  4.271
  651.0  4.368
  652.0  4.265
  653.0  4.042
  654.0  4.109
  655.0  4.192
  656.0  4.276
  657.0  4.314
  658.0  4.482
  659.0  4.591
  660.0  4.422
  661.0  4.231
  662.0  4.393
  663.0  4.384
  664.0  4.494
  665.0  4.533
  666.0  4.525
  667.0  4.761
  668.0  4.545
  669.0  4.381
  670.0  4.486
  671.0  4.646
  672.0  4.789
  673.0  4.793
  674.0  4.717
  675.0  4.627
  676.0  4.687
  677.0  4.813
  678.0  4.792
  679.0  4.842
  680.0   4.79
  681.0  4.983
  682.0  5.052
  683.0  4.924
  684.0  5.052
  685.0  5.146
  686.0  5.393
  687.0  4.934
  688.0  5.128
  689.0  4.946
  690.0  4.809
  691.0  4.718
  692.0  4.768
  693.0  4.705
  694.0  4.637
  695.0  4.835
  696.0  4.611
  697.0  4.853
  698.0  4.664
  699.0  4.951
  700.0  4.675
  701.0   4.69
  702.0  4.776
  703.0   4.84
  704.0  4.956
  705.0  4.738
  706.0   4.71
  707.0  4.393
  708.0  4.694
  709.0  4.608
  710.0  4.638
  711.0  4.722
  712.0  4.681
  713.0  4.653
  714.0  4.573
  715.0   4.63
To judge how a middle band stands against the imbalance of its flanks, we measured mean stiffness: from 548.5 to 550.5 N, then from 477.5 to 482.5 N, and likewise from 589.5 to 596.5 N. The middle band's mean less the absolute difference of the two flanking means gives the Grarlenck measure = 2.0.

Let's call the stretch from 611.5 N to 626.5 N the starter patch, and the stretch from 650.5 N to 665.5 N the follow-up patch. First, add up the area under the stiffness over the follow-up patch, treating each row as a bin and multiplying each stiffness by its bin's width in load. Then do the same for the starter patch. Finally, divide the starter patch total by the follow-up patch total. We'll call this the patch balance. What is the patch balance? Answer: 1.03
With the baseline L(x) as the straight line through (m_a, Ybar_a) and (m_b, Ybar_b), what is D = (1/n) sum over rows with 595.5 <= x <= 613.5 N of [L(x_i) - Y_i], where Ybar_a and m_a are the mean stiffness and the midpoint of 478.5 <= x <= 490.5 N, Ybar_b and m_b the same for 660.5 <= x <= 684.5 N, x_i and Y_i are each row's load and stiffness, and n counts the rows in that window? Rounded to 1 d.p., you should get -0.3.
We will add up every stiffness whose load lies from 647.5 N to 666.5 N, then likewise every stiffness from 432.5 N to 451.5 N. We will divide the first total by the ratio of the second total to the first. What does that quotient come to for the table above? 128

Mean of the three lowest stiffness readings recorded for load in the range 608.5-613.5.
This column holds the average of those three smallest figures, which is 4.3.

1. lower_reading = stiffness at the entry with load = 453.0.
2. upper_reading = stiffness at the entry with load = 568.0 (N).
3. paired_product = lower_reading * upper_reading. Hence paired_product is 10.7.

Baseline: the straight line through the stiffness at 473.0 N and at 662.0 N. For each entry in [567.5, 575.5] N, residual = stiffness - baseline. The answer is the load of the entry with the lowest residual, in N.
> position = 569.0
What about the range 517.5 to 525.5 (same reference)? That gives 524.0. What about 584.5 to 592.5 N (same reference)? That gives 587.0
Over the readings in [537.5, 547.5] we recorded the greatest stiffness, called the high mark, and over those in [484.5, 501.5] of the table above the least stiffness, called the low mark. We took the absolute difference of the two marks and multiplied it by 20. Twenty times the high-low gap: 30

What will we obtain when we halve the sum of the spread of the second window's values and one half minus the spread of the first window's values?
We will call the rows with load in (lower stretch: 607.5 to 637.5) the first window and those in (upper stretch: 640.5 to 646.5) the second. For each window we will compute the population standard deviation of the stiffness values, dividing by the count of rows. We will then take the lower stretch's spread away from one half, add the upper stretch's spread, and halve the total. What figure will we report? 0.19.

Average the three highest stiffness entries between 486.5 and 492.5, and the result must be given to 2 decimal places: 3.25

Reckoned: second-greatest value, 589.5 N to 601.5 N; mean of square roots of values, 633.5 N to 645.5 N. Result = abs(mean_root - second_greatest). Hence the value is 2.0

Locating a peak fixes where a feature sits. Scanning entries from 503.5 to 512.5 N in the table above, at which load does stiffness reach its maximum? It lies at 504.0 N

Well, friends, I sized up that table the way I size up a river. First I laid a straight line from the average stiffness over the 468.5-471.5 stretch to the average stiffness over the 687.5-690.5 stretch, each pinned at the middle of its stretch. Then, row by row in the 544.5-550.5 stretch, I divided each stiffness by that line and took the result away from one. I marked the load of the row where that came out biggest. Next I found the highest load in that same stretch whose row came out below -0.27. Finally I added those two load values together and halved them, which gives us 549.5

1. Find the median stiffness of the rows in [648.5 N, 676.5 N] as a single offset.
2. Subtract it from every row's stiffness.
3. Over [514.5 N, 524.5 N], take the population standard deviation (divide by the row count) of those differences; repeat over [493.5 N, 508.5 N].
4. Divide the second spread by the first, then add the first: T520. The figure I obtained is 1.1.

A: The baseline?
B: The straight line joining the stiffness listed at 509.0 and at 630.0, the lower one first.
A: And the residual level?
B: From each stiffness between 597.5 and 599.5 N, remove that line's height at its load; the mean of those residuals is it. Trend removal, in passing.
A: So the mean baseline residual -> -0.12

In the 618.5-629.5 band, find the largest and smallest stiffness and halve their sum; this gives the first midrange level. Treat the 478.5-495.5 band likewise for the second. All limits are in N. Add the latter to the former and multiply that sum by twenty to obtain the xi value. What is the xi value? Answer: 145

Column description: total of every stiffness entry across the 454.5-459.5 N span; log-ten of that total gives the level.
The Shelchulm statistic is 1.12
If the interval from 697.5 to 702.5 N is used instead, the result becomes 1.38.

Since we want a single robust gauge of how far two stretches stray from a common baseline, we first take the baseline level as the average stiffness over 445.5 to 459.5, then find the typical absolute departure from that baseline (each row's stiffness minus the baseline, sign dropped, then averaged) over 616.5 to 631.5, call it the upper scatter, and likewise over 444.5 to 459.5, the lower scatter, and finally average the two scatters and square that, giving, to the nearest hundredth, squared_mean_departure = 0.86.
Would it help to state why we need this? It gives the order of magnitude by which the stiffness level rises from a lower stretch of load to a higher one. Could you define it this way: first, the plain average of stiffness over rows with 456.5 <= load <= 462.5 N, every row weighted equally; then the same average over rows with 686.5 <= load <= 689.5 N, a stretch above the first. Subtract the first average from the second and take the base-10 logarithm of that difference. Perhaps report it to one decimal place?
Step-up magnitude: 0.4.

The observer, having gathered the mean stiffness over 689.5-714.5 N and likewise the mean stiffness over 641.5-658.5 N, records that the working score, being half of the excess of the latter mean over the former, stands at -0.23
